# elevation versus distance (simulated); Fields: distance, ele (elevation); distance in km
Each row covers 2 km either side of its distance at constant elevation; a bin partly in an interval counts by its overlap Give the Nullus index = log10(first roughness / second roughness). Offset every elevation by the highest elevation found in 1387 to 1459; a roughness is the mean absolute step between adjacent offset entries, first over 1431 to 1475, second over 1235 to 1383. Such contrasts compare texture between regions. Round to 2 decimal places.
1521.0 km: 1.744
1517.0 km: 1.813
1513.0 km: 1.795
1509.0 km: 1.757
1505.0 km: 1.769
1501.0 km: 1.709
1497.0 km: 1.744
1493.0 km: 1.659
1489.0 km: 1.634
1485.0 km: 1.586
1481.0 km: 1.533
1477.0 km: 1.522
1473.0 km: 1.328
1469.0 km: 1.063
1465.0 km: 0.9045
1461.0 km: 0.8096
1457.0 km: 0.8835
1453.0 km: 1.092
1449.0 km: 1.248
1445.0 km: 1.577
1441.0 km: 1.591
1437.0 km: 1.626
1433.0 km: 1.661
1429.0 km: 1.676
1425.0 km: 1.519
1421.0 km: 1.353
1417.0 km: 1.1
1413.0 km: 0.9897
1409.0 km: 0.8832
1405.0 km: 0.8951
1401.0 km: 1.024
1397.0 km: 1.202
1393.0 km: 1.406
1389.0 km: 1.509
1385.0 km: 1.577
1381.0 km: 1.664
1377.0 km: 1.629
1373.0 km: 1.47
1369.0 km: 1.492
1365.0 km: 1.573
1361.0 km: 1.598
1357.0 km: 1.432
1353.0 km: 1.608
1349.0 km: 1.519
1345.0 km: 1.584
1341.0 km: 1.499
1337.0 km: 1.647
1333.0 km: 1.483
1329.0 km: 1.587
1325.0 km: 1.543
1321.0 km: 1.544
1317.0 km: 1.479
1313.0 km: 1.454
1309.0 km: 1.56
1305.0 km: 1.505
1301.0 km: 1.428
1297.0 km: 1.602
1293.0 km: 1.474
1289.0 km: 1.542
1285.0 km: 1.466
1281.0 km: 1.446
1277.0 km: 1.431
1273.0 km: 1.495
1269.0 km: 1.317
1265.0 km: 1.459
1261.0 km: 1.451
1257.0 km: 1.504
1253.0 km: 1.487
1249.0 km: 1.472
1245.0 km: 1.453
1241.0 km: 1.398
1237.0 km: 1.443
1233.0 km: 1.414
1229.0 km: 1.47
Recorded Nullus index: 0.25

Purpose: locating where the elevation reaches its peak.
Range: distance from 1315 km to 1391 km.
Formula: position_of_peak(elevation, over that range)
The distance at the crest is 1381.0 km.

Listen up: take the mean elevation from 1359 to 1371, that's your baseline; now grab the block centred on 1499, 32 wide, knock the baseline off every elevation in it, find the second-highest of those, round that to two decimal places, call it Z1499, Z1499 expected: 0.21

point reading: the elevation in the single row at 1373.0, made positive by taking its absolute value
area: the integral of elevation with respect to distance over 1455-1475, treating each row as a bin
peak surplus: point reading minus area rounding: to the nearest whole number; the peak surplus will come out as -18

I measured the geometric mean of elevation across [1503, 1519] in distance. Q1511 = 1.8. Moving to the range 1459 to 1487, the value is 1.2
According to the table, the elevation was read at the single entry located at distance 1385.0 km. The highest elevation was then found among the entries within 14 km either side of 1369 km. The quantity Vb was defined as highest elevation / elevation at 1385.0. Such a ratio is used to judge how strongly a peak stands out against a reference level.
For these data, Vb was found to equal 1.06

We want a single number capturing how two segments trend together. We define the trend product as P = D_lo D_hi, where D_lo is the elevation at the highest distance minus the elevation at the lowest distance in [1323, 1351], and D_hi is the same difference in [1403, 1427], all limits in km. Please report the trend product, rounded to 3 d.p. -0.015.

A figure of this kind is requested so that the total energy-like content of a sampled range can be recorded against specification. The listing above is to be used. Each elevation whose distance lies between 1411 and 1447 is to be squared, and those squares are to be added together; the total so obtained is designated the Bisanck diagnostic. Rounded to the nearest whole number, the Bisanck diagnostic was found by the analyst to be 20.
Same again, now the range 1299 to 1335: 21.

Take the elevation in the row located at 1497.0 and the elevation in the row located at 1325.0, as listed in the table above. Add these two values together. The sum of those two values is 3.3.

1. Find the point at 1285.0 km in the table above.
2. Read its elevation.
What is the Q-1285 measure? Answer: 1.466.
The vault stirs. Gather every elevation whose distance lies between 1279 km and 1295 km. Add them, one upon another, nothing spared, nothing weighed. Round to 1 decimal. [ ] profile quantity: 5.9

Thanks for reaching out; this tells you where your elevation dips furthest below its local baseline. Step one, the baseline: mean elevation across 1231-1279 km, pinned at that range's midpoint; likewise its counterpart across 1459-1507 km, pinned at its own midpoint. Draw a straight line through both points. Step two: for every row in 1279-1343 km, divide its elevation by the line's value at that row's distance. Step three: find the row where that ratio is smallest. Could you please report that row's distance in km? 1301.0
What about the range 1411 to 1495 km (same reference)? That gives 1461.0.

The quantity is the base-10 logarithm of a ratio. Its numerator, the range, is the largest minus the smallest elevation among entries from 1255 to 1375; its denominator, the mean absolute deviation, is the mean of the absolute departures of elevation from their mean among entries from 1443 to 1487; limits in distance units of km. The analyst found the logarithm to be 0.11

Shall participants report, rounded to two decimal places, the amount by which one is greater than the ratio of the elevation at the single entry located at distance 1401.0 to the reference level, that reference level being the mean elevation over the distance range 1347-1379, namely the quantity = 0.34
